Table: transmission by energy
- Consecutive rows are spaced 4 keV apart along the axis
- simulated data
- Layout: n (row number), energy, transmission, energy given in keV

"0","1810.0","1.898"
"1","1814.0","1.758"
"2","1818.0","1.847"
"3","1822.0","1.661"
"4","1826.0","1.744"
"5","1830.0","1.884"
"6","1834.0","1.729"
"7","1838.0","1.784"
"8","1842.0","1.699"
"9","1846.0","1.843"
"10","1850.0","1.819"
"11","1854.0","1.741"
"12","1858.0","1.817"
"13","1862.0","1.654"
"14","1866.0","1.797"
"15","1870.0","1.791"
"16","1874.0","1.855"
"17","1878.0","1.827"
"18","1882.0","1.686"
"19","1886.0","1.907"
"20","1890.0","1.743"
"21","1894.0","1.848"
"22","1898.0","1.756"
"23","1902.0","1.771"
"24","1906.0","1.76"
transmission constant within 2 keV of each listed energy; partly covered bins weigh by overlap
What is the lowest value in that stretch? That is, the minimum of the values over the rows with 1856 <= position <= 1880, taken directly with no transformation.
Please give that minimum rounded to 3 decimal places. 1.654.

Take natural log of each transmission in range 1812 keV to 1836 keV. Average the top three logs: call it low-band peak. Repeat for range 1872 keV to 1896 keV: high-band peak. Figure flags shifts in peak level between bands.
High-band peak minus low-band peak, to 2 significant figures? 0.022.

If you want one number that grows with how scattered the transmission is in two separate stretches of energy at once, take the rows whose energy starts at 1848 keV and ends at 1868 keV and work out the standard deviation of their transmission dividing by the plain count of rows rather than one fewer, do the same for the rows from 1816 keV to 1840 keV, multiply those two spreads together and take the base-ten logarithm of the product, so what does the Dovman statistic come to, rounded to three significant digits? -2.33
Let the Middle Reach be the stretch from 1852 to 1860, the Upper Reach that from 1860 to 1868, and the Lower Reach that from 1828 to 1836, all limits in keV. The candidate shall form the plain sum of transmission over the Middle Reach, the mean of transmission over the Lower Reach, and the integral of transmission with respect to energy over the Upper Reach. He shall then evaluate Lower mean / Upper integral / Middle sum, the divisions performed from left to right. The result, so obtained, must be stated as 0.0368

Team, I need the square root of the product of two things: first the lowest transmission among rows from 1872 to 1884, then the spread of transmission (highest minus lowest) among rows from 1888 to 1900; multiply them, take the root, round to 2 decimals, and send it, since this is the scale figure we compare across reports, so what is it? 0.42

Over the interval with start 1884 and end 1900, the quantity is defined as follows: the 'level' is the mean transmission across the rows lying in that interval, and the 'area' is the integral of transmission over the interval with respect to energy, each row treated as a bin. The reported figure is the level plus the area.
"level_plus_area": 31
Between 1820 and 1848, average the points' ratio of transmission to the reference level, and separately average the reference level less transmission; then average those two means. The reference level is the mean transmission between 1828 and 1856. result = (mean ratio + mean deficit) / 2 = 0.505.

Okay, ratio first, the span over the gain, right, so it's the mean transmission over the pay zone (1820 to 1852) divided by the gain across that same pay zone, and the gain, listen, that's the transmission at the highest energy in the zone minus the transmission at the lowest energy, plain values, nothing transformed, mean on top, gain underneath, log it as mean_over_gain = 11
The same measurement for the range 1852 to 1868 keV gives 31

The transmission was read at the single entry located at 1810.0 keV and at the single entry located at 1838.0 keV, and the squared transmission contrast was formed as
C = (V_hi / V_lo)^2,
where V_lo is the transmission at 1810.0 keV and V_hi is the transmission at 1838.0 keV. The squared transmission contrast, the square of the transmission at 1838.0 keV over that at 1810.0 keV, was 0.88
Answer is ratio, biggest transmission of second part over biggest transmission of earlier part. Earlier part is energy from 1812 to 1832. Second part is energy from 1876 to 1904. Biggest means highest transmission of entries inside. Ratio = 1.01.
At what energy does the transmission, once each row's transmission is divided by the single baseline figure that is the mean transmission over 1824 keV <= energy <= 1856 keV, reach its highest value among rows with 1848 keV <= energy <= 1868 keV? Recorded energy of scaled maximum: 1850.0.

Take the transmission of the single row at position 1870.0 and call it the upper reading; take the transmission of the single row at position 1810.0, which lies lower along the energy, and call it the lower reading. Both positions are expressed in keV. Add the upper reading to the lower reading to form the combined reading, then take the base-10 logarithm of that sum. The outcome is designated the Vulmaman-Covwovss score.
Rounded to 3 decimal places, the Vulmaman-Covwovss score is 0.567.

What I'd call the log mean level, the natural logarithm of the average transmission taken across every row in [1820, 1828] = 0.532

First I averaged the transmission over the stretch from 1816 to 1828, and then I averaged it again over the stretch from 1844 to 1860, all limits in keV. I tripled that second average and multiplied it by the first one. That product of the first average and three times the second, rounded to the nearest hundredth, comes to 9.48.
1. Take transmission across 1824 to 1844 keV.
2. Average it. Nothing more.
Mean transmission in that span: 1.77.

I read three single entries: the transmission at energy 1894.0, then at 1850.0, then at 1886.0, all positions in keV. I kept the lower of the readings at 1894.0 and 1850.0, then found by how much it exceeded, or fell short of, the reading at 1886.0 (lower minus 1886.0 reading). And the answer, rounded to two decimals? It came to -0.09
